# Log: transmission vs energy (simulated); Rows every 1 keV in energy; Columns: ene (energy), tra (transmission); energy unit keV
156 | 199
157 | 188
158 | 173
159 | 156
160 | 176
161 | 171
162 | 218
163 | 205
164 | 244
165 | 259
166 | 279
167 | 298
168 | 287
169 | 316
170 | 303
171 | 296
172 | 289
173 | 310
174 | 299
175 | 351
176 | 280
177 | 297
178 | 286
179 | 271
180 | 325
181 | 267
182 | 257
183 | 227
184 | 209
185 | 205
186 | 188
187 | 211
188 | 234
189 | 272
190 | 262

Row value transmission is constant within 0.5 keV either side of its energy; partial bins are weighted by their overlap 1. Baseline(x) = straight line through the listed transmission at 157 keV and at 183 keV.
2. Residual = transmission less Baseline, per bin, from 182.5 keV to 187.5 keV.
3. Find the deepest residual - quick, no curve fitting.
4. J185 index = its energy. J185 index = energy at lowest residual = 186 keV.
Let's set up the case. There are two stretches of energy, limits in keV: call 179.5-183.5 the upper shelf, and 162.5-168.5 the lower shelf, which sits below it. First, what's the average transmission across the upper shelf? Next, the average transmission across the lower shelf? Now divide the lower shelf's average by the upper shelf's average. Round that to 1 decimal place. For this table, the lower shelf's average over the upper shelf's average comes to 1.0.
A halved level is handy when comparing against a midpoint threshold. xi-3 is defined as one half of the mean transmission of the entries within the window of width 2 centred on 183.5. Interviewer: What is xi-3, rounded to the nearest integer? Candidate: 109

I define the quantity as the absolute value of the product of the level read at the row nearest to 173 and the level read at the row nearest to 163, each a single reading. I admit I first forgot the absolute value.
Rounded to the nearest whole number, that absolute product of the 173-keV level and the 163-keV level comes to 63550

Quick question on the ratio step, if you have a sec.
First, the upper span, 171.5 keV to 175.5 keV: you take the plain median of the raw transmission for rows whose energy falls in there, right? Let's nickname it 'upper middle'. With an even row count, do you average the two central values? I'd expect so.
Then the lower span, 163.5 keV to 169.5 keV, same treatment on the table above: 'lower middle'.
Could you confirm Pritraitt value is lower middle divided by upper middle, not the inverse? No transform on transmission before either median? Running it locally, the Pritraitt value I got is 0.93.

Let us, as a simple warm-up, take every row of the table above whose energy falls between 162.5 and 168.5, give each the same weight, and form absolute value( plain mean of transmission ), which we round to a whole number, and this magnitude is 262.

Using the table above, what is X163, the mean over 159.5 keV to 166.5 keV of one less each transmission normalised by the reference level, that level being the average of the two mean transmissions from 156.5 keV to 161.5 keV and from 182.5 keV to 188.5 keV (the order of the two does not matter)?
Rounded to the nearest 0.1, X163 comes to -0.2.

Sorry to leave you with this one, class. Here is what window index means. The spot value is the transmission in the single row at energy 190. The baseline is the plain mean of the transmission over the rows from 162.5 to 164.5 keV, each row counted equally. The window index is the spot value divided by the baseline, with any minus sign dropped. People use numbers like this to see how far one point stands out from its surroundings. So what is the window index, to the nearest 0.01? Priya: 1.17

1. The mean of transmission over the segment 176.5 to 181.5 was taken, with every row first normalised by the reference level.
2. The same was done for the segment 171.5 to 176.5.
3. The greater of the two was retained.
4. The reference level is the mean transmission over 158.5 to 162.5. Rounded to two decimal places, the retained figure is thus 1.70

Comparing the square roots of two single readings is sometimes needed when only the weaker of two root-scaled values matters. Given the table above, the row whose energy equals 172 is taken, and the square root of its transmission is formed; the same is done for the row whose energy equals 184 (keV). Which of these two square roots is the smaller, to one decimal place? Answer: 14.5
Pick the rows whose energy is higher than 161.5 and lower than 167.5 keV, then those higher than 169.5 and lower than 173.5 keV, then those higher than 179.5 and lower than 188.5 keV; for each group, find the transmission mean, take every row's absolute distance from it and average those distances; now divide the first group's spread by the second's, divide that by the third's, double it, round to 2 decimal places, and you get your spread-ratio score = 0.26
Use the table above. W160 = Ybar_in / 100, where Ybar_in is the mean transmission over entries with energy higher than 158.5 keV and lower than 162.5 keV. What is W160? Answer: 1.8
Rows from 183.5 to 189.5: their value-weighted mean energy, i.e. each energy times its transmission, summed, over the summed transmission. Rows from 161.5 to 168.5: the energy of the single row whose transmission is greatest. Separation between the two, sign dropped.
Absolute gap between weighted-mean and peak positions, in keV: 19.7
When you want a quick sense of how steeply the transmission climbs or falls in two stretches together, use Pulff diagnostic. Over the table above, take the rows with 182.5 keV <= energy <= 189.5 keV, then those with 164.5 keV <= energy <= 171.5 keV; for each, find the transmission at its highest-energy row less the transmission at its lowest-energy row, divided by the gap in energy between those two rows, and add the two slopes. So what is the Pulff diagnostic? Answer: 14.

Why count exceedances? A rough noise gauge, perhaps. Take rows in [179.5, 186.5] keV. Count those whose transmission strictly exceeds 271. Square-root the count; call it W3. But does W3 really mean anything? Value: 1.0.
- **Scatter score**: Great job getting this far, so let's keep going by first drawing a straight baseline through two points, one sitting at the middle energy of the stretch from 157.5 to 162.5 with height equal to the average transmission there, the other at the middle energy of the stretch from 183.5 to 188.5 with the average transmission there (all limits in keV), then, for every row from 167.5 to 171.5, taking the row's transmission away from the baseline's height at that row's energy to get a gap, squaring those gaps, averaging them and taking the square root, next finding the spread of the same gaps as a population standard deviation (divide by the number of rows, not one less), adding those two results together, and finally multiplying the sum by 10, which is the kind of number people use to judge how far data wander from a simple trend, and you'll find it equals 1215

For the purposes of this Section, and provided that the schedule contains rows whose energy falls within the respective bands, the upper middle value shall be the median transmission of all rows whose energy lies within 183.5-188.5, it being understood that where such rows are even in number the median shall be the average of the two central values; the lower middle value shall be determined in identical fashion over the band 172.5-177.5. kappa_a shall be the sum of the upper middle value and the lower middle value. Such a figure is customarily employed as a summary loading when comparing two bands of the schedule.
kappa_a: 508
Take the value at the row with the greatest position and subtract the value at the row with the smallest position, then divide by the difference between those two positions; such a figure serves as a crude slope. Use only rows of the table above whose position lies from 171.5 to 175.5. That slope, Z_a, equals 21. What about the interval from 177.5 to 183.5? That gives -12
